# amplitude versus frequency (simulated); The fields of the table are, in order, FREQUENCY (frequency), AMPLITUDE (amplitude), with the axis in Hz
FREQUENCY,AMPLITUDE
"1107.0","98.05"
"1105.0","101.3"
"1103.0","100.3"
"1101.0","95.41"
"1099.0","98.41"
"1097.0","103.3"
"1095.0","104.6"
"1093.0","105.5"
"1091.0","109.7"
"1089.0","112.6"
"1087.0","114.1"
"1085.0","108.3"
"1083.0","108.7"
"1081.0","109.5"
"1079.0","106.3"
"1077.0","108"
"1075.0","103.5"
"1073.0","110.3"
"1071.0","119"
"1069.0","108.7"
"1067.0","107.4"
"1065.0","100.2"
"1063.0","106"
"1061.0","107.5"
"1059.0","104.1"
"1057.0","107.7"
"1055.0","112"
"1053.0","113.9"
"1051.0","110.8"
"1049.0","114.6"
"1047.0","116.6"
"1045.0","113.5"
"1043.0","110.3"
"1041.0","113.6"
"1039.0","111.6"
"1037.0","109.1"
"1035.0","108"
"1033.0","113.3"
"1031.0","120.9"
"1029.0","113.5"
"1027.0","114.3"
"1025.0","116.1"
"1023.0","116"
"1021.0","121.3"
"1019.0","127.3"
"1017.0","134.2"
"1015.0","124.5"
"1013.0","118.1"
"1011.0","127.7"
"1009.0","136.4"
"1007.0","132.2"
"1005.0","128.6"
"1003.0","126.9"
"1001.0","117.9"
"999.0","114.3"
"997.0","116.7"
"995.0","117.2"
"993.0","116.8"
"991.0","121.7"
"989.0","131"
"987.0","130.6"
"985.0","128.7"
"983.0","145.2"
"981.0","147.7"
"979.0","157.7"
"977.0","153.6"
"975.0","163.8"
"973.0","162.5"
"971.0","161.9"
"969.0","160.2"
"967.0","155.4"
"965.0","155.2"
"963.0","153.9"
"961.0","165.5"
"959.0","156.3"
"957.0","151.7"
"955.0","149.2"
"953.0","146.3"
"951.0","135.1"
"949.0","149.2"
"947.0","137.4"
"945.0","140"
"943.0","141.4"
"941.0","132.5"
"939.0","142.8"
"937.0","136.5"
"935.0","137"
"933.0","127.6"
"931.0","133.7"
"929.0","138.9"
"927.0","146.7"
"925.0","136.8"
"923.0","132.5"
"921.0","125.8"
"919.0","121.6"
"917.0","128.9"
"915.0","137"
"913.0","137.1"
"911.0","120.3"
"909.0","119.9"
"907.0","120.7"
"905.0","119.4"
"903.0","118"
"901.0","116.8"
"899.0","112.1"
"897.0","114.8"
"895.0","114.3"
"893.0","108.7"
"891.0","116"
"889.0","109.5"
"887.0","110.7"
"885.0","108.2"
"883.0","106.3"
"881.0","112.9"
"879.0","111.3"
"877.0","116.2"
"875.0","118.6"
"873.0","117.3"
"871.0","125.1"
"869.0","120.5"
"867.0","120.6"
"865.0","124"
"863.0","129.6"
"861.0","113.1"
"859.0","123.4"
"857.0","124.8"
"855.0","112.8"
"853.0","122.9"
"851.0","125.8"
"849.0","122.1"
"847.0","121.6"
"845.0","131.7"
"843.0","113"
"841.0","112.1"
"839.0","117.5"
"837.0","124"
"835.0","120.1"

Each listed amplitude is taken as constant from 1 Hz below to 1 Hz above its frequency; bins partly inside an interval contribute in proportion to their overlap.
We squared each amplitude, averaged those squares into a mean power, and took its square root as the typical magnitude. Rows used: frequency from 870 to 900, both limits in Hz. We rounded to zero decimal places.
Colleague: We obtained 114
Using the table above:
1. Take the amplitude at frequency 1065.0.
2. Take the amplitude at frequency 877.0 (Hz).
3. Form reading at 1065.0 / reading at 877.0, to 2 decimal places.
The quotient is 0.86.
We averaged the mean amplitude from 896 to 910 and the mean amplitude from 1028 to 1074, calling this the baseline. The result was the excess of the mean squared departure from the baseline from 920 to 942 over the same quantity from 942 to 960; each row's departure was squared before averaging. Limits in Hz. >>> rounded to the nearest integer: -516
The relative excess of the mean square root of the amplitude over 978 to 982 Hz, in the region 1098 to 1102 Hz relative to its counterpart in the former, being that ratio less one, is -0.20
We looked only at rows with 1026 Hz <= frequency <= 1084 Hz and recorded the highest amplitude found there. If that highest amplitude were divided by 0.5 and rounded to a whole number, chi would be 242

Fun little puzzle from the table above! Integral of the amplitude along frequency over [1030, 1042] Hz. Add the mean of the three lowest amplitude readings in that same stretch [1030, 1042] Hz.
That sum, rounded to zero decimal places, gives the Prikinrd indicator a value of 1463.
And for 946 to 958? 1877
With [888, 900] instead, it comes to 1461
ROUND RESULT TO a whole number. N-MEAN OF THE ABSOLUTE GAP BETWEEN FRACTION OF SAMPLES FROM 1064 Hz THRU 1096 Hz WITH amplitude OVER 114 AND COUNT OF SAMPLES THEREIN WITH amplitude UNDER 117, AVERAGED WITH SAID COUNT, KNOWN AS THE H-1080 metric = 15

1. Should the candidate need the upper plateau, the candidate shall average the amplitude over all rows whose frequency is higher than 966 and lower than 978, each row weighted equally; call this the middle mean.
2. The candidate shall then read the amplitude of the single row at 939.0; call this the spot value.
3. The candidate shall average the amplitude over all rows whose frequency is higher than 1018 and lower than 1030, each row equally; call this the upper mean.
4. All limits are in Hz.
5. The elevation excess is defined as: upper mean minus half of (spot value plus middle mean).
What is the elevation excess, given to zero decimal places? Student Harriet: -33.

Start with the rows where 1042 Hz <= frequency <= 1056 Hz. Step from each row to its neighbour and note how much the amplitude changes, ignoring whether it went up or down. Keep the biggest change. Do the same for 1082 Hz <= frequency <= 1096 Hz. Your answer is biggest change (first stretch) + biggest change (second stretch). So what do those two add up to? 10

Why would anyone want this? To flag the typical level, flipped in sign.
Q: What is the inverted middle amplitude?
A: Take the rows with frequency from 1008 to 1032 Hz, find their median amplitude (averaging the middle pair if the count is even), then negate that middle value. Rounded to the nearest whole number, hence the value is -121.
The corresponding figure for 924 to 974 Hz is -146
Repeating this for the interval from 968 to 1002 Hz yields -131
